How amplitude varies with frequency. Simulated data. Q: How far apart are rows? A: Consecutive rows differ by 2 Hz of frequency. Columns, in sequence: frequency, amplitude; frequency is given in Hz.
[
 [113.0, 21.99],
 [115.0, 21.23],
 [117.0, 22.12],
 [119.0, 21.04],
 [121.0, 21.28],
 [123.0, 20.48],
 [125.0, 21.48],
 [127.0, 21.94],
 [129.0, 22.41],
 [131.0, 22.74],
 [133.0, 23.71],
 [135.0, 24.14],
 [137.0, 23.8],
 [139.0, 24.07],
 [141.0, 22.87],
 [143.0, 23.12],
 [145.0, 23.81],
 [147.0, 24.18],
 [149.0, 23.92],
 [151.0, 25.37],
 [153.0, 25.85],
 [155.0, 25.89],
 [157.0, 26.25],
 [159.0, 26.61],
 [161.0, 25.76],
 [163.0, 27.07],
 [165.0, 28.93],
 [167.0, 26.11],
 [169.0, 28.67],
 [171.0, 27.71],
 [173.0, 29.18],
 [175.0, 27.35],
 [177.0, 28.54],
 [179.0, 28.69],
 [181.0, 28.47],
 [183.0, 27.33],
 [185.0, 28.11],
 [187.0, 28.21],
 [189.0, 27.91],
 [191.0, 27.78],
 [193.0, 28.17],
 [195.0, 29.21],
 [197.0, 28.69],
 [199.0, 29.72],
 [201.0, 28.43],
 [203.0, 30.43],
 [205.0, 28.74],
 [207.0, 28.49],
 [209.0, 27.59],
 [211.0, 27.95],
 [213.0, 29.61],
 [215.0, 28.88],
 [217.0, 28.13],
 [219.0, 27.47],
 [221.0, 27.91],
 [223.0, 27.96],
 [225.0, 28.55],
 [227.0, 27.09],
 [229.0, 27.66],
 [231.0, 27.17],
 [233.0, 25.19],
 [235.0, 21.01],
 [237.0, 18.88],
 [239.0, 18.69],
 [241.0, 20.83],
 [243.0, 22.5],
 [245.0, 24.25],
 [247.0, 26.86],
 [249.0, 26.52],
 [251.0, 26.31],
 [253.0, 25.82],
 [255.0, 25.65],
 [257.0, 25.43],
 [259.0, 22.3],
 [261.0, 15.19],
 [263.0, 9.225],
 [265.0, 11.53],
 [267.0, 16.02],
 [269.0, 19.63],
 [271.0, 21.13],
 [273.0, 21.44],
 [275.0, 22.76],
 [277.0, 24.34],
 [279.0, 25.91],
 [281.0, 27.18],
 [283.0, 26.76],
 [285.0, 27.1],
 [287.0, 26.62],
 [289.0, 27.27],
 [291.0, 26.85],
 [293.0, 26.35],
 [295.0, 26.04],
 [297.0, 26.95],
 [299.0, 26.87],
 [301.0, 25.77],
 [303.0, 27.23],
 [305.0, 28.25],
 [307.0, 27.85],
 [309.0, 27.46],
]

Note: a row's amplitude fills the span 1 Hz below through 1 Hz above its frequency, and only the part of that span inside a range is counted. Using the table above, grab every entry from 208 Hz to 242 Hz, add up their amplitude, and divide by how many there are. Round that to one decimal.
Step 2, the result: 25.9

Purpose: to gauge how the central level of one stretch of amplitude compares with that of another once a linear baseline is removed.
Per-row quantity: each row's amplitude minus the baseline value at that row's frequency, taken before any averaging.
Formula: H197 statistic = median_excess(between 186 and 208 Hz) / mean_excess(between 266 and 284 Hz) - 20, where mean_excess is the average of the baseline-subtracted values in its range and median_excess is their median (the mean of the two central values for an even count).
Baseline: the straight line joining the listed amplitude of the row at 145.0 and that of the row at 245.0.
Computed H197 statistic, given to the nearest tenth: -22.8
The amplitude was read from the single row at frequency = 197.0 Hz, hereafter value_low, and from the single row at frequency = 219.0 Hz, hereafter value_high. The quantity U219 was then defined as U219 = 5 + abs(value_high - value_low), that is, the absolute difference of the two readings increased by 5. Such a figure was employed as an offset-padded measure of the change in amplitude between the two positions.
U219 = 6.2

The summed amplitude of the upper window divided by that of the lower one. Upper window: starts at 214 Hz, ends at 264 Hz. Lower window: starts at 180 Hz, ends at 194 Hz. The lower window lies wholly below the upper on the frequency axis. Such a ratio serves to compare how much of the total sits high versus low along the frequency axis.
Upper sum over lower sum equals 3.1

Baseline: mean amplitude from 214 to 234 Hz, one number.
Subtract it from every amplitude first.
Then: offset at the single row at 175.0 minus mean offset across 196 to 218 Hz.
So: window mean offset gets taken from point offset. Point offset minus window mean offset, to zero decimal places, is -1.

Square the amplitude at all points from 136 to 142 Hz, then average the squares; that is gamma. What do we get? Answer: 556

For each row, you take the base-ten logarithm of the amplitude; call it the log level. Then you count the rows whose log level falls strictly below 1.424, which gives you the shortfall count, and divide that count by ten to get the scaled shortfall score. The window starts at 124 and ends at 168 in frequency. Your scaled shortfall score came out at 1.90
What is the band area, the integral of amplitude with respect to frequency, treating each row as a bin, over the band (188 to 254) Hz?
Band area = 1761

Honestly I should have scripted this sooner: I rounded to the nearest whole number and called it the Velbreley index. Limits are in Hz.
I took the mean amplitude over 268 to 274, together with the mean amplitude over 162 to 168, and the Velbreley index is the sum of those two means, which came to 48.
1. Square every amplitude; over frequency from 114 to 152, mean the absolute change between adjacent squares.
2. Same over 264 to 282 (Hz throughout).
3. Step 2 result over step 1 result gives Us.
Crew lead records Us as 2.61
